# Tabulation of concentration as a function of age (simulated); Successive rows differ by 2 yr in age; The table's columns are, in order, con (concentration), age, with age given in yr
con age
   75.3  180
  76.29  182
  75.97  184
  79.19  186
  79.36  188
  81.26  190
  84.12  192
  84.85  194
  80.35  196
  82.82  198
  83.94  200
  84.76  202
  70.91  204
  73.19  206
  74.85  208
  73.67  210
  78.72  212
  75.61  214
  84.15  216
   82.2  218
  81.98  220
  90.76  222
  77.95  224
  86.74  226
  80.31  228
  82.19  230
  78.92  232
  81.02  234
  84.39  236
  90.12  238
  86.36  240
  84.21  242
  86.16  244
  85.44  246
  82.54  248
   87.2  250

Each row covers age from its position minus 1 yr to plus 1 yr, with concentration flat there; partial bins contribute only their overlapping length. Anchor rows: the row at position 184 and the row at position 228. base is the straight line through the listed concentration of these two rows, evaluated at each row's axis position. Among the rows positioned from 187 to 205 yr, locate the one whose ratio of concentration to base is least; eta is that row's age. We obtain 204 yr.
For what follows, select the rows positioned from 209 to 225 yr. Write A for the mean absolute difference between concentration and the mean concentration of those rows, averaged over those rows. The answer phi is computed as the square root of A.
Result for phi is 2.04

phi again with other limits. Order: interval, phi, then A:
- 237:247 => 1.21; 1.5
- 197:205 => 2.20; 4.8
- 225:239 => 1.78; 3.2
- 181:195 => 1.67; 2.8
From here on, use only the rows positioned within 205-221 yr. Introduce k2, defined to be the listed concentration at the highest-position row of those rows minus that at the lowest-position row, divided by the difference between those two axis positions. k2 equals 0.6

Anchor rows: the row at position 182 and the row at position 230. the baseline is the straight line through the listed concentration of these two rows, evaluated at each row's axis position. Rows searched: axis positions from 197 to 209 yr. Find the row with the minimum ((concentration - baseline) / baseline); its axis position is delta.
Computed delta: 204 yr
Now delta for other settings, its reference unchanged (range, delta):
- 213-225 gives 214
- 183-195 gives 184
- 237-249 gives 248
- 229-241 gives 232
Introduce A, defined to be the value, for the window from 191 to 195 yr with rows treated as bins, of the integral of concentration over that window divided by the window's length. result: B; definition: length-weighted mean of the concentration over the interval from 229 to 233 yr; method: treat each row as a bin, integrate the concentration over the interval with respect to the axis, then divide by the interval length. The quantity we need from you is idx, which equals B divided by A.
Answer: 0.953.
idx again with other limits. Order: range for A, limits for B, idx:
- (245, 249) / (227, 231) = 0.967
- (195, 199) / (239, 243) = 1.045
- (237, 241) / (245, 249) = 0.952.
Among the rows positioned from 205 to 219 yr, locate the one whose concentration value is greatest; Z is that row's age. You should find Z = 216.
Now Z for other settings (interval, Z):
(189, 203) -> 194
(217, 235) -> 222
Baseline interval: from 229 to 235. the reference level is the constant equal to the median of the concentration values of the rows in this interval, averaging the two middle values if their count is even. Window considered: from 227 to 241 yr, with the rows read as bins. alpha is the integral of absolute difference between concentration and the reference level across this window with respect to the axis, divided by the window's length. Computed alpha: 3.1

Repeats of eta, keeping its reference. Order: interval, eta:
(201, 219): 204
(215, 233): 224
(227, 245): 232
